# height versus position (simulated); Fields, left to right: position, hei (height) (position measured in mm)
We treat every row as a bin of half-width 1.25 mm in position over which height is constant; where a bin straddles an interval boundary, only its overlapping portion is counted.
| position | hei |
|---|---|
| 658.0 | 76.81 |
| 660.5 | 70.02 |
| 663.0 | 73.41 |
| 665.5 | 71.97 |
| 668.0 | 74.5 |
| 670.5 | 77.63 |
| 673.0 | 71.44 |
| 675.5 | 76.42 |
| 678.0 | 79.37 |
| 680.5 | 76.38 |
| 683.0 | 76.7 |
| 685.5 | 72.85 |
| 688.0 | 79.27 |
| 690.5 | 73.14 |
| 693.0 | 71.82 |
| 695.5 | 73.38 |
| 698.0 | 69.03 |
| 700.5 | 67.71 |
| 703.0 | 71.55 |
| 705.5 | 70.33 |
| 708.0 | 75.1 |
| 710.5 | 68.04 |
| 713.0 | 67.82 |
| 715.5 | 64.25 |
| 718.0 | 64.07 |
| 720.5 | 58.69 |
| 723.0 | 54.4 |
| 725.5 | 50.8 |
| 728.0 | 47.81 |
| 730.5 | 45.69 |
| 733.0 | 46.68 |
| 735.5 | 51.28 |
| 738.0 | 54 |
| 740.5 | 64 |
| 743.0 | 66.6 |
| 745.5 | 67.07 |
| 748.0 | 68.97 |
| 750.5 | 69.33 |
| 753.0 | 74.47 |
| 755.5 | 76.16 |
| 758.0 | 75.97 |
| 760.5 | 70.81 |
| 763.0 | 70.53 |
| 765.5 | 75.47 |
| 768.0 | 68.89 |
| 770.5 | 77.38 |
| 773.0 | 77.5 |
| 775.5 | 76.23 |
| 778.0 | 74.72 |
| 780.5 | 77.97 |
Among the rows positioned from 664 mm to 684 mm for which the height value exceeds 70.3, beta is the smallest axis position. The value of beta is 665.5 mm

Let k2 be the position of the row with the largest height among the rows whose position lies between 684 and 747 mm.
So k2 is 688.0 mm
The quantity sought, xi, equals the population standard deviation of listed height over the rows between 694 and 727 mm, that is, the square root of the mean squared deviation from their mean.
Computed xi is 7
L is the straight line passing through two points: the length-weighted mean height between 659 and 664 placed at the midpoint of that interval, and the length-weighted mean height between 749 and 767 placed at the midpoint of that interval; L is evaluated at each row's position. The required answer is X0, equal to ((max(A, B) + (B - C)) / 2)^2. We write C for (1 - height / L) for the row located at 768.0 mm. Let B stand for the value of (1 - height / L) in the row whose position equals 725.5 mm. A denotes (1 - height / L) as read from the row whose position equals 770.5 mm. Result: 0.074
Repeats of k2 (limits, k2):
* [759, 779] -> 773.0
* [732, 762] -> 755.5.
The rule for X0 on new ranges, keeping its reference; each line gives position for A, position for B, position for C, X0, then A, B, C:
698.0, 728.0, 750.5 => 0.101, 0.05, 0.34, 0.051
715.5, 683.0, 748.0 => 0.000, 0.11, -0.06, 0.055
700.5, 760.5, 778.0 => 0.003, 0.06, 0.03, -0.018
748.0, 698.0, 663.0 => 0.004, 0.06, 0.05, -0.021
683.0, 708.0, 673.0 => 0.002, -0.06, -0.04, 0.008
